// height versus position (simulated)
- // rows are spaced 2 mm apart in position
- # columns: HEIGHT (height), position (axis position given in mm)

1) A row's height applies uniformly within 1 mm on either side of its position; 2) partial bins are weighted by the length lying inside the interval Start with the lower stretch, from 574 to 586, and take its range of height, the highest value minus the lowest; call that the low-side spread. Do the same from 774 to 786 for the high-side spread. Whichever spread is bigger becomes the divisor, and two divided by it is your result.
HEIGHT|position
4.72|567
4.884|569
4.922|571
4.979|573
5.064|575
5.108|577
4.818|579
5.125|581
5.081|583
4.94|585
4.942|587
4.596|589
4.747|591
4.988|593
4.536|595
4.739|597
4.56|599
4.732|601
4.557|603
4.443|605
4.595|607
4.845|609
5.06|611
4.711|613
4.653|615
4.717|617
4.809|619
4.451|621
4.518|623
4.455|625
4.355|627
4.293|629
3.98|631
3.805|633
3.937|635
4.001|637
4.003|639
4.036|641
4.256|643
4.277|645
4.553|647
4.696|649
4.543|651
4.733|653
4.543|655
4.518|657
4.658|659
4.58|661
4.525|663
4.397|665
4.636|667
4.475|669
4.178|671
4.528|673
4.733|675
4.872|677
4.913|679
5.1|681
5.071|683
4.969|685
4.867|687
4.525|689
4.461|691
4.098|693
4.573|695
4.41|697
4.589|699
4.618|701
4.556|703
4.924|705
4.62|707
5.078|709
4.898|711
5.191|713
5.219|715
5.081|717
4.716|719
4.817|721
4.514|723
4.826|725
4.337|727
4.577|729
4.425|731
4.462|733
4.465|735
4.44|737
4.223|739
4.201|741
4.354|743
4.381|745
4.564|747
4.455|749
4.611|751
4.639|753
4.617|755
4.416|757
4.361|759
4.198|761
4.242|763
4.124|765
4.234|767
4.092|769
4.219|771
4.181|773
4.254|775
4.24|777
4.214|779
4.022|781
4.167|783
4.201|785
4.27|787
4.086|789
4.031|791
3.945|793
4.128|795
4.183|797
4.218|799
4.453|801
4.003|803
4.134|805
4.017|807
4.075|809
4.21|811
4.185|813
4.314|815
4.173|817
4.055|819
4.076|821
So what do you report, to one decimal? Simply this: 6.5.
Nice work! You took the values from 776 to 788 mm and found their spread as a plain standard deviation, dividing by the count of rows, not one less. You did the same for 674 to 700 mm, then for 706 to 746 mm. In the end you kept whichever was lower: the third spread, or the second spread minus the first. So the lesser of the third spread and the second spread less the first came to 0.20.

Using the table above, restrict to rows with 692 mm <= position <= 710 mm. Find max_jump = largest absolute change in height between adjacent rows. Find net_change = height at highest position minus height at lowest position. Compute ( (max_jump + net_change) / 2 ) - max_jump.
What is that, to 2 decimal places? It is 0.25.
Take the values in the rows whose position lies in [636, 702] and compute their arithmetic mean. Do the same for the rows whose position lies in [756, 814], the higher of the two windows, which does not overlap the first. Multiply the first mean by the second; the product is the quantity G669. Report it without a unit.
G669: 19.0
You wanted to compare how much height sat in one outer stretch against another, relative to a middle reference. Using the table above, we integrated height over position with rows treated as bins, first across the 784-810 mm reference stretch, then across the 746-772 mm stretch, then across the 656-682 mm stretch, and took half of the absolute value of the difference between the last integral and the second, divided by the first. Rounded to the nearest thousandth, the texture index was 0.031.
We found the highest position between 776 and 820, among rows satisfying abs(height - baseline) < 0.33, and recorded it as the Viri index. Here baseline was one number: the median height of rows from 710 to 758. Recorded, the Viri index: 815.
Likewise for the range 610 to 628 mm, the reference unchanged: 627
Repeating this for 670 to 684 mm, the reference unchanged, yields 675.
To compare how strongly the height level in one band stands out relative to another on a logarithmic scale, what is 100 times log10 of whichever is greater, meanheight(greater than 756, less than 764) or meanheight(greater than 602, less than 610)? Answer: 66.4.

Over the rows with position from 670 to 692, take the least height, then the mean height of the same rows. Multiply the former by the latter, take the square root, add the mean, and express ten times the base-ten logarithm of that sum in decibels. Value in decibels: 9.64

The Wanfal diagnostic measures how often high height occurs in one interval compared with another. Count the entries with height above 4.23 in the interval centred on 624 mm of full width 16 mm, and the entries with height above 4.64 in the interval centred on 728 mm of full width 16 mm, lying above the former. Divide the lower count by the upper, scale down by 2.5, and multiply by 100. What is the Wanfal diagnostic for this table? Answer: 140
